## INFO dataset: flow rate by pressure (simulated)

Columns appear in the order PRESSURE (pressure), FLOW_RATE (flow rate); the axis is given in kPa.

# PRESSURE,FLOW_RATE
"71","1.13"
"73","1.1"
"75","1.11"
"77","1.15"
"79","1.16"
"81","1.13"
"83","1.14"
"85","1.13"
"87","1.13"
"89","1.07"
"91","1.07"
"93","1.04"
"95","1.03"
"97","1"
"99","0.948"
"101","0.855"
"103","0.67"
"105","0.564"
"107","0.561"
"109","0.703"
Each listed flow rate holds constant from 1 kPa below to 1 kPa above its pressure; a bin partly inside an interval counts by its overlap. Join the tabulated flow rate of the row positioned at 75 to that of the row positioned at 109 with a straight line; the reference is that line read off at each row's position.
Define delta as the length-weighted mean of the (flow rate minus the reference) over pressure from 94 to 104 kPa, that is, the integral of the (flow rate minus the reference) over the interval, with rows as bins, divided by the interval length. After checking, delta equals 0.078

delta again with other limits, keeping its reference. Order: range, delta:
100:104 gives -0.024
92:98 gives 0.153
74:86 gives 0.087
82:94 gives 0.142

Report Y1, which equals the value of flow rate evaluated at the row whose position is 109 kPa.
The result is 0.703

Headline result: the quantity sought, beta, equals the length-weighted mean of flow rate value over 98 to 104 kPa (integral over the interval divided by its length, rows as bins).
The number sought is 0.82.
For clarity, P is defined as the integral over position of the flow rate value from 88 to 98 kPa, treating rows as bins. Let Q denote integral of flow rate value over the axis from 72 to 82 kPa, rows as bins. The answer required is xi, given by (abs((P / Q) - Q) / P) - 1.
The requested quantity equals 0.0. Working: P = 10.4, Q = 11.3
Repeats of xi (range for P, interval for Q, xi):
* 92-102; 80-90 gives 0.1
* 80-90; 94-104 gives -0.3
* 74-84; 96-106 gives -0.4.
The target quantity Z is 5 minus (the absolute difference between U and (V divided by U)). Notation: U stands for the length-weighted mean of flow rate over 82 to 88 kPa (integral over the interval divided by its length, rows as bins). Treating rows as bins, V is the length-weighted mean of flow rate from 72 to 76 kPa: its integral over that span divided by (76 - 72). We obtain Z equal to 4.84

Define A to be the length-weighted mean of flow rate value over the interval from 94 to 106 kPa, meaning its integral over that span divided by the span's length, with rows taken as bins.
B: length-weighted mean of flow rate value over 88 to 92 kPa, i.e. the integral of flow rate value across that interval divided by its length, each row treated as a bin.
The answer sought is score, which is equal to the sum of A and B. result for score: 1.91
